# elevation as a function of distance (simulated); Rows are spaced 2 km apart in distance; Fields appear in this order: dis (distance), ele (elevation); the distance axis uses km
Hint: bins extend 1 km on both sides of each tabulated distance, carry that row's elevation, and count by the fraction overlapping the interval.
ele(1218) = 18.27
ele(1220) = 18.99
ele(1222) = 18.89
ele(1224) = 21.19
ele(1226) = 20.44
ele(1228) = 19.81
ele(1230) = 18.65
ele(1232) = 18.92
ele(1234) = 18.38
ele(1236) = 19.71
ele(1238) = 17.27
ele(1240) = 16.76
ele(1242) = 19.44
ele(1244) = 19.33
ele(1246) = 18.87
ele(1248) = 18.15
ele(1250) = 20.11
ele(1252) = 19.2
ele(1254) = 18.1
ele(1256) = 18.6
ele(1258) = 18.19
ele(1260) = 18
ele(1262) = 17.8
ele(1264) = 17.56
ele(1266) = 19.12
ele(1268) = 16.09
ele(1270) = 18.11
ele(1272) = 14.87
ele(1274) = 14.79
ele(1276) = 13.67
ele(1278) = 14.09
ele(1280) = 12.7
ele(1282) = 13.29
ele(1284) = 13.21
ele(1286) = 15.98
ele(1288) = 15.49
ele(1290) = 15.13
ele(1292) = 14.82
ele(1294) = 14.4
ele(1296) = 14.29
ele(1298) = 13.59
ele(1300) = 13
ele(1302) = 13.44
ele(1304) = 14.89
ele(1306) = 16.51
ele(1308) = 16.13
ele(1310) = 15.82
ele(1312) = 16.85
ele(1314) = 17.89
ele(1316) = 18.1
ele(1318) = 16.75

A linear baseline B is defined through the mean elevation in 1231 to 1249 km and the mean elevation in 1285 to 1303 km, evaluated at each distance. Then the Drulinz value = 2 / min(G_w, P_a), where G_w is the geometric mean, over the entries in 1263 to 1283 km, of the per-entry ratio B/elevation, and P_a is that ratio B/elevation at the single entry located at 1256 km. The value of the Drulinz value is 2.15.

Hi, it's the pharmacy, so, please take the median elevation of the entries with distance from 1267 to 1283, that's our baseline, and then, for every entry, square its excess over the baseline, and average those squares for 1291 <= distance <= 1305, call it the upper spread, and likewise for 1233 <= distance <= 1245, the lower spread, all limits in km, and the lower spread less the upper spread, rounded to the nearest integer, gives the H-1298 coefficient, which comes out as 17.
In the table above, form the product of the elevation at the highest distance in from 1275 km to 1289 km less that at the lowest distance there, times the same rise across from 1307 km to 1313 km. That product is 1.3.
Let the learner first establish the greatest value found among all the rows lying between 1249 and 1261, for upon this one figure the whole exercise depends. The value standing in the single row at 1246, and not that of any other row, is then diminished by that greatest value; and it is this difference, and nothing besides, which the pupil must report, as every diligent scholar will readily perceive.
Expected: -1.2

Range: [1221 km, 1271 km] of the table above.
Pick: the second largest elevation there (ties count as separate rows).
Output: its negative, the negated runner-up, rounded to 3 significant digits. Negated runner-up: -20.4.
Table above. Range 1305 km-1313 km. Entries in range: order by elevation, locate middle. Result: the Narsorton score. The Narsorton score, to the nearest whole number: 16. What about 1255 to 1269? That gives 18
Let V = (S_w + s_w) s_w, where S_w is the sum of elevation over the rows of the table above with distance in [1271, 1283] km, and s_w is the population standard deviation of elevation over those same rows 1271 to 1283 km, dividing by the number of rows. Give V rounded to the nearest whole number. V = 66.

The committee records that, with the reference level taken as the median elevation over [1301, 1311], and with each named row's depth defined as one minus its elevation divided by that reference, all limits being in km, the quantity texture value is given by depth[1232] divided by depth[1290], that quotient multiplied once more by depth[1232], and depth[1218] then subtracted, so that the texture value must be 1.0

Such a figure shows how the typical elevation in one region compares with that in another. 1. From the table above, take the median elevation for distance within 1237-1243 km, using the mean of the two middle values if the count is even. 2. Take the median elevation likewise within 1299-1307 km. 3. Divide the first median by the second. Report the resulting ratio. 1.22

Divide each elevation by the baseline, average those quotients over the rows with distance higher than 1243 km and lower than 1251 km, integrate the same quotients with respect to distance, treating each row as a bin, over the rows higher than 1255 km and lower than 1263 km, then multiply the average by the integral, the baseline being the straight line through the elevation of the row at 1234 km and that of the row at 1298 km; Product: 9.7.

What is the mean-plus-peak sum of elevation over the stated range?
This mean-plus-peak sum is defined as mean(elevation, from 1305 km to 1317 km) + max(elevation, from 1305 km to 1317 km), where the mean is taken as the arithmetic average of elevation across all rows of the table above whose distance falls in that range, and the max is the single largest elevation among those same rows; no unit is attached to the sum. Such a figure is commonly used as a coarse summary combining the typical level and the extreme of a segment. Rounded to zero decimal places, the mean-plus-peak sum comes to 35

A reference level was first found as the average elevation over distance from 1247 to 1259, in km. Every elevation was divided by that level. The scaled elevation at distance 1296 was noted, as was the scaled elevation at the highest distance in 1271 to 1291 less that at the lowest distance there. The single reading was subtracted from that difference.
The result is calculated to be -0.75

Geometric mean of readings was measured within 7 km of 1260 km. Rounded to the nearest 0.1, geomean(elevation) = 18.2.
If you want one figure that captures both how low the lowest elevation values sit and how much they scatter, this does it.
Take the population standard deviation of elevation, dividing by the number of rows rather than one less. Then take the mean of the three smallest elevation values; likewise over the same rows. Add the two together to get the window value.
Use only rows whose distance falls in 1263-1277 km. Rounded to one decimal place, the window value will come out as 16.3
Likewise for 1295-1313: 14.7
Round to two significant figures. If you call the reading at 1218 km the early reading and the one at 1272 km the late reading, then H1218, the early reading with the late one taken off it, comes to 3.4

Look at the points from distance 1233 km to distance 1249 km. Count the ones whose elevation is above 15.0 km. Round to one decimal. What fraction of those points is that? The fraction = 1.0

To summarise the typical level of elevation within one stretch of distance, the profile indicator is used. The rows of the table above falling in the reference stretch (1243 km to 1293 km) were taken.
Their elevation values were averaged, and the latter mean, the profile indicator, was 16.6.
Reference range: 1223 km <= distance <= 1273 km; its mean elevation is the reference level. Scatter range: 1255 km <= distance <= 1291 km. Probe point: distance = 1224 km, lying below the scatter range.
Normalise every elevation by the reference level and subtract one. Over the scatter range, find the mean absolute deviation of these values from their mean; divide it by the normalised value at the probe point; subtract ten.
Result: -9.3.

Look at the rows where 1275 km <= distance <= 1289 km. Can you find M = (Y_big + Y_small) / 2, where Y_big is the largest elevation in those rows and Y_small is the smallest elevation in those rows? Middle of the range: 14.3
